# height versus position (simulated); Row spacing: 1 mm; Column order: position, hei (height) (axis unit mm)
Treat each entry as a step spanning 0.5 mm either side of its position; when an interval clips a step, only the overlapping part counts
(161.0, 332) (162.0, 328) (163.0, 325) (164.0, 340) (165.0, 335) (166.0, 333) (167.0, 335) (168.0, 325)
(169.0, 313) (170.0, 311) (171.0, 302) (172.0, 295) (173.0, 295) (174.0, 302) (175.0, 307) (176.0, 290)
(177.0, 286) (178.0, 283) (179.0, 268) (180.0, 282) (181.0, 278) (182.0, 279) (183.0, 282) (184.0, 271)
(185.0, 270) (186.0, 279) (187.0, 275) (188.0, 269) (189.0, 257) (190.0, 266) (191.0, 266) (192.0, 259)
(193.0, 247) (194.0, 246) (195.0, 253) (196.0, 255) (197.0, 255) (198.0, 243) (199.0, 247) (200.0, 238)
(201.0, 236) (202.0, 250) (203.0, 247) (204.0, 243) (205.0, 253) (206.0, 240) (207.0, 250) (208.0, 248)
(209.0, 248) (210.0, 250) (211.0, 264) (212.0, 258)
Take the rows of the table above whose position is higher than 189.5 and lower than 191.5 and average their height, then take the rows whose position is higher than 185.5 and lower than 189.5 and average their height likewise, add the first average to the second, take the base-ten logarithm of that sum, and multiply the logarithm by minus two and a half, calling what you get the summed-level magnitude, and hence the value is -6.82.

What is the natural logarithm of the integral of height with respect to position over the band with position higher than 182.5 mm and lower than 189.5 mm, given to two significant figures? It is 7.6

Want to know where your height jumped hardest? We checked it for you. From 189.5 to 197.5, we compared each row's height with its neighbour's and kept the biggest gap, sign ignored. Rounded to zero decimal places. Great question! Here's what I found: 12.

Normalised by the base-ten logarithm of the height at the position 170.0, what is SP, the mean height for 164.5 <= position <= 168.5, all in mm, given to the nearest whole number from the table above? 133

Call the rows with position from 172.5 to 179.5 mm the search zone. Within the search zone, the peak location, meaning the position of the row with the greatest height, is 175.0 mm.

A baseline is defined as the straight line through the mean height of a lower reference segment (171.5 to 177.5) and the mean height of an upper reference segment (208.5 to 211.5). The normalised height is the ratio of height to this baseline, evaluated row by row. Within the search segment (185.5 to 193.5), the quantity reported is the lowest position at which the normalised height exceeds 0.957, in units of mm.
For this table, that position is 186.0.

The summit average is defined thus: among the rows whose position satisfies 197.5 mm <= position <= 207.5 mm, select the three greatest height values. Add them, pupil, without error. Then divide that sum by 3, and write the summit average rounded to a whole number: 251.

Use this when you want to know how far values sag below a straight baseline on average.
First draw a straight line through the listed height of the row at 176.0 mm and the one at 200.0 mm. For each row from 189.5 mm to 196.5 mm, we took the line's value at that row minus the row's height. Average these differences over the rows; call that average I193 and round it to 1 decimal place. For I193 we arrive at -2.8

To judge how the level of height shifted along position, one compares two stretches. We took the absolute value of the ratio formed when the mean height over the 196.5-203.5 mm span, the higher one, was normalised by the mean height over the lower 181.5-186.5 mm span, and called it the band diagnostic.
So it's 0.888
